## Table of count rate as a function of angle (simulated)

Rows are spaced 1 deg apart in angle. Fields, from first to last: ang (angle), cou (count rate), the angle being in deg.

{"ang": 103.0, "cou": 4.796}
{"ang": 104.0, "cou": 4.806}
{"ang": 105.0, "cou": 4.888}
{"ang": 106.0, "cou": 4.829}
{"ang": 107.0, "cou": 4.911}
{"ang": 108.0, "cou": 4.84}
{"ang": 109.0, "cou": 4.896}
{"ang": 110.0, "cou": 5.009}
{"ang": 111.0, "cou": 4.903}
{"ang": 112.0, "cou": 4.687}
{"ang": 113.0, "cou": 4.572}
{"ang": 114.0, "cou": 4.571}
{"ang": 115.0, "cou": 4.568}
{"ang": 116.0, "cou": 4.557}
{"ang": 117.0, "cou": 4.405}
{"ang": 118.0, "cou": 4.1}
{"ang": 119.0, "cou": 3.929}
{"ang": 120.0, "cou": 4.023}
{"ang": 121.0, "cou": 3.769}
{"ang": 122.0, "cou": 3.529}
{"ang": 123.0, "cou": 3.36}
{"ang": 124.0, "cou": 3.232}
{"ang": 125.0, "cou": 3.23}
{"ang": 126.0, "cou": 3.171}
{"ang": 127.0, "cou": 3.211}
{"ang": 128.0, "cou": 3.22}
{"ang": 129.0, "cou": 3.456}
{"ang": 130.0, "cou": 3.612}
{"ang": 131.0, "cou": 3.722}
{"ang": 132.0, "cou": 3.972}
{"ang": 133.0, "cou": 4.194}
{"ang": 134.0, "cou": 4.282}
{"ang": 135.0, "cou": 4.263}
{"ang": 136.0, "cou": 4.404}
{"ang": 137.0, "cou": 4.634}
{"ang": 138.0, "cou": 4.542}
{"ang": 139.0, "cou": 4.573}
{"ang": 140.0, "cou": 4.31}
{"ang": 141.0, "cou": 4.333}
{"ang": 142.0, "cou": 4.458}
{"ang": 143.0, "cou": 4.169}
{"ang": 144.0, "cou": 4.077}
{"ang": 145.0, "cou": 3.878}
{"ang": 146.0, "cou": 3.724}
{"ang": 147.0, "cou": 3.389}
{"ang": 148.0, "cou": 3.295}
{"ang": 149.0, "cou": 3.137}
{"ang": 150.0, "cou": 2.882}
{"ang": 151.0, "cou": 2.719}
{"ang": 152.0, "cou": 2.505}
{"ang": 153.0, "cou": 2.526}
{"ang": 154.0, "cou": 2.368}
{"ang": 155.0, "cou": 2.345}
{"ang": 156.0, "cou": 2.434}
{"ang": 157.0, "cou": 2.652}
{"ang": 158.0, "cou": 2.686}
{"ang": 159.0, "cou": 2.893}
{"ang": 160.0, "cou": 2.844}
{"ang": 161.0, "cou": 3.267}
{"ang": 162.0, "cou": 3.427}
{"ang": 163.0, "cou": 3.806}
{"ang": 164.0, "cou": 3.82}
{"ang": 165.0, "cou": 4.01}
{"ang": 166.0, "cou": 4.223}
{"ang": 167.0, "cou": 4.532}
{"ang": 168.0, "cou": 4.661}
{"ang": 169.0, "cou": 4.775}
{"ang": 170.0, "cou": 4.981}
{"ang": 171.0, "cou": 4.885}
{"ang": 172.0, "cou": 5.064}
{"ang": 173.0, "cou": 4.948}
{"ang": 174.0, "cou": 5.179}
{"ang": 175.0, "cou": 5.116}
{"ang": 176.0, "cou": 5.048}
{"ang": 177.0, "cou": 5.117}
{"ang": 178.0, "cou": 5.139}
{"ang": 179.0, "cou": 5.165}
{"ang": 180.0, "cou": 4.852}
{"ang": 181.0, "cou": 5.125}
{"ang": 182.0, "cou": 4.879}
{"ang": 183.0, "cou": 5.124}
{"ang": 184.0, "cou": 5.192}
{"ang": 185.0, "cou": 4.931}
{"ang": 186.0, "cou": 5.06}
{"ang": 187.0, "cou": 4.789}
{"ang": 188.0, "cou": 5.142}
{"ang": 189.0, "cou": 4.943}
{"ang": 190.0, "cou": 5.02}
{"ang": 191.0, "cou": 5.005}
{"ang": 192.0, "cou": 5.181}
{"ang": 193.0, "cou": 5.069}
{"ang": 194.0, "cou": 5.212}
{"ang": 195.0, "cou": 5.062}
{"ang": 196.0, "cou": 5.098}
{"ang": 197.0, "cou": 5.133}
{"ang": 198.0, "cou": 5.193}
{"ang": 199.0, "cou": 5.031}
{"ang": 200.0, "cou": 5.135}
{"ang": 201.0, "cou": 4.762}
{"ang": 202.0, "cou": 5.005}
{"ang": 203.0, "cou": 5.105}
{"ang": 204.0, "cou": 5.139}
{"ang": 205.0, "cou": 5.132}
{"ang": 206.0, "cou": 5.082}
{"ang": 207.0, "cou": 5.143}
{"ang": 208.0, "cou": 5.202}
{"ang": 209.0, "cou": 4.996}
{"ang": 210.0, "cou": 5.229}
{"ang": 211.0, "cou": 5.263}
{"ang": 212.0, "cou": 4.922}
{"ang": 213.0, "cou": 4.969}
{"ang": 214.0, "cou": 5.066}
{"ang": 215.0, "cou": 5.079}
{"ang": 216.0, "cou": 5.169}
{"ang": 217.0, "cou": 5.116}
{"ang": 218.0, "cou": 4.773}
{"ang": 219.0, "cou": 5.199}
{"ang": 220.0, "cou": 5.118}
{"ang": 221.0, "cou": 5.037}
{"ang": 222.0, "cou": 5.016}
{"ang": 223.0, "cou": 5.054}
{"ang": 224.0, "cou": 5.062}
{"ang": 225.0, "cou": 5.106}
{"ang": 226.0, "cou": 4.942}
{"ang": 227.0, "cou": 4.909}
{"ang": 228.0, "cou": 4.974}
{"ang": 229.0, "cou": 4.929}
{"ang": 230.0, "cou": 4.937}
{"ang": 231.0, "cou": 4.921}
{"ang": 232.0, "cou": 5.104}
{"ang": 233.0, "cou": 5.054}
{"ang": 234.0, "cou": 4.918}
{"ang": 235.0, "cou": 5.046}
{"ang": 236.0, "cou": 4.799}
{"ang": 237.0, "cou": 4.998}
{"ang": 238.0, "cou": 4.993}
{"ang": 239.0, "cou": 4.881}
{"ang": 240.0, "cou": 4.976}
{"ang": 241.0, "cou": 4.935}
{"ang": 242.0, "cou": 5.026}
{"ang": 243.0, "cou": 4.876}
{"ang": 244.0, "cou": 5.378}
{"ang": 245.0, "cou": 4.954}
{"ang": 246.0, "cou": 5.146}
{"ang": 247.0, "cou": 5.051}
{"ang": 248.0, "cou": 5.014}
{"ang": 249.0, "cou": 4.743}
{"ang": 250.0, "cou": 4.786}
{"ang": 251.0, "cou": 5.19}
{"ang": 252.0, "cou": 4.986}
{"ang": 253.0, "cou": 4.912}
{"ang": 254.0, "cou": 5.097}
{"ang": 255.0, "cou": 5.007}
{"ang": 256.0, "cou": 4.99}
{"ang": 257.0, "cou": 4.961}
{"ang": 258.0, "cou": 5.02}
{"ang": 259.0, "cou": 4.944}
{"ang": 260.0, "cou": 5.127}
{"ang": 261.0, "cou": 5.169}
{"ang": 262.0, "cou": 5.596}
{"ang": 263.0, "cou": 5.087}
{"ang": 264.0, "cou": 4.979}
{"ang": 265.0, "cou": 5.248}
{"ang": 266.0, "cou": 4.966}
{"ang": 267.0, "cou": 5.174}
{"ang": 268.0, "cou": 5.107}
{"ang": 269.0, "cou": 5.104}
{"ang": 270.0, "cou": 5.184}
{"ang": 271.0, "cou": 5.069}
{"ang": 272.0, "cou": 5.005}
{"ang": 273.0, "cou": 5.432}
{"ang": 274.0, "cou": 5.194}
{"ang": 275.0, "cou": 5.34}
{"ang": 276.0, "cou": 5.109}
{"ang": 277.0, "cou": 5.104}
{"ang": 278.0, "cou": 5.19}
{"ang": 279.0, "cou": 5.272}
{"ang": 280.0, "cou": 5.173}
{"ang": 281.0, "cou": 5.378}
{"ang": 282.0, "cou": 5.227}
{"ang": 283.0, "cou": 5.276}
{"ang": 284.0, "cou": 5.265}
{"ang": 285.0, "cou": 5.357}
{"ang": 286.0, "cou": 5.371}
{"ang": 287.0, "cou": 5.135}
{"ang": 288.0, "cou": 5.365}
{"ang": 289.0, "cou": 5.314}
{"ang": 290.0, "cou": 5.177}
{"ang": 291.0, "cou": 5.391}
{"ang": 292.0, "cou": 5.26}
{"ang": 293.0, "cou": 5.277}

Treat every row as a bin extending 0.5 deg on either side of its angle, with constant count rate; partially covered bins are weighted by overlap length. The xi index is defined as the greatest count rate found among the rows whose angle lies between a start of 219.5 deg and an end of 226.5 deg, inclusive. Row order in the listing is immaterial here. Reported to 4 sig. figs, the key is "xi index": 5.118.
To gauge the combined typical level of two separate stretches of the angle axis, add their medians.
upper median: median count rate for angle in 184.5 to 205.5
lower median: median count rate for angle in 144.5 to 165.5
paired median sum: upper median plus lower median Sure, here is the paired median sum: 8.0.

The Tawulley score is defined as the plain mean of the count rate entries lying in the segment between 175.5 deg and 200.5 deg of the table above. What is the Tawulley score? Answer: 5.1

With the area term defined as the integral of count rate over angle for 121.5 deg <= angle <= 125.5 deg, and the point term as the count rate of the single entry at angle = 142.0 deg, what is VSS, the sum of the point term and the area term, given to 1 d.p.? 17.8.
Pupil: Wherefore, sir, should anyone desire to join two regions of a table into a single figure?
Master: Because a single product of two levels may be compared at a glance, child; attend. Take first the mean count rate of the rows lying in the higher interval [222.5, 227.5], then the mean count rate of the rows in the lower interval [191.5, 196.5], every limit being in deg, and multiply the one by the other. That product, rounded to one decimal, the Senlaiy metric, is 25.7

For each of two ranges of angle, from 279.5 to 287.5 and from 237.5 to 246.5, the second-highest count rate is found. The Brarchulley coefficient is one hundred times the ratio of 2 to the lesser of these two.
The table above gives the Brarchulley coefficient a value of 39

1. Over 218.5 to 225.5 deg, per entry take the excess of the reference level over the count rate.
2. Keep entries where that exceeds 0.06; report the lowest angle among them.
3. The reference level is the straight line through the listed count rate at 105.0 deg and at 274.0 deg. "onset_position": 221.0 deg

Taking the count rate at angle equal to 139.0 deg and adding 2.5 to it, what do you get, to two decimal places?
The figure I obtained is 7.07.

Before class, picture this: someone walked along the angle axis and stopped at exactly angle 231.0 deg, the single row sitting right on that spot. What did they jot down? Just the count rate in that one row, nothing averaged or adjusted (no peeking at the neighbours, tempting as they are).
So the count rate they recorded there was 4.921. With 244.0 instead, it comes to 5.378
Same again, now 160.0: 2.844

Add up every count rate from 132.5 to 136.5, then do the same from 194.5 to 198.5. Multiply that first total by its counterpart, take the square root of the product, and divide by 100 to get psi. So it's 0.187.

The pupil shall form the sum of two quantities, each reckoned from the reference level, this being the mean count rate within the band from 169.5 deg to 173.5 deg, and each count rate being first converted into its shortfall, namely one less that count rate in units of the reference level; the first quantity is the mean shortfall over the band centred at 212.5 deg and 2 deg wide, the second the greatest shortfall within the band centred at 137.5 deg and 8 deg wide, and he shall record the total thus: 0.15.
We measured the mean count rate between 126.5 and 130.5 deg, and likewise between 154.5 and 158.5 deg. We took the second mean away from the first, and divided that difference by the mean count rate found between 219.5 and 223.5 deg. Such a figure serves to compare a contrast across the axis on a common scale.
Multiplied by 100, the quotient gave 17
